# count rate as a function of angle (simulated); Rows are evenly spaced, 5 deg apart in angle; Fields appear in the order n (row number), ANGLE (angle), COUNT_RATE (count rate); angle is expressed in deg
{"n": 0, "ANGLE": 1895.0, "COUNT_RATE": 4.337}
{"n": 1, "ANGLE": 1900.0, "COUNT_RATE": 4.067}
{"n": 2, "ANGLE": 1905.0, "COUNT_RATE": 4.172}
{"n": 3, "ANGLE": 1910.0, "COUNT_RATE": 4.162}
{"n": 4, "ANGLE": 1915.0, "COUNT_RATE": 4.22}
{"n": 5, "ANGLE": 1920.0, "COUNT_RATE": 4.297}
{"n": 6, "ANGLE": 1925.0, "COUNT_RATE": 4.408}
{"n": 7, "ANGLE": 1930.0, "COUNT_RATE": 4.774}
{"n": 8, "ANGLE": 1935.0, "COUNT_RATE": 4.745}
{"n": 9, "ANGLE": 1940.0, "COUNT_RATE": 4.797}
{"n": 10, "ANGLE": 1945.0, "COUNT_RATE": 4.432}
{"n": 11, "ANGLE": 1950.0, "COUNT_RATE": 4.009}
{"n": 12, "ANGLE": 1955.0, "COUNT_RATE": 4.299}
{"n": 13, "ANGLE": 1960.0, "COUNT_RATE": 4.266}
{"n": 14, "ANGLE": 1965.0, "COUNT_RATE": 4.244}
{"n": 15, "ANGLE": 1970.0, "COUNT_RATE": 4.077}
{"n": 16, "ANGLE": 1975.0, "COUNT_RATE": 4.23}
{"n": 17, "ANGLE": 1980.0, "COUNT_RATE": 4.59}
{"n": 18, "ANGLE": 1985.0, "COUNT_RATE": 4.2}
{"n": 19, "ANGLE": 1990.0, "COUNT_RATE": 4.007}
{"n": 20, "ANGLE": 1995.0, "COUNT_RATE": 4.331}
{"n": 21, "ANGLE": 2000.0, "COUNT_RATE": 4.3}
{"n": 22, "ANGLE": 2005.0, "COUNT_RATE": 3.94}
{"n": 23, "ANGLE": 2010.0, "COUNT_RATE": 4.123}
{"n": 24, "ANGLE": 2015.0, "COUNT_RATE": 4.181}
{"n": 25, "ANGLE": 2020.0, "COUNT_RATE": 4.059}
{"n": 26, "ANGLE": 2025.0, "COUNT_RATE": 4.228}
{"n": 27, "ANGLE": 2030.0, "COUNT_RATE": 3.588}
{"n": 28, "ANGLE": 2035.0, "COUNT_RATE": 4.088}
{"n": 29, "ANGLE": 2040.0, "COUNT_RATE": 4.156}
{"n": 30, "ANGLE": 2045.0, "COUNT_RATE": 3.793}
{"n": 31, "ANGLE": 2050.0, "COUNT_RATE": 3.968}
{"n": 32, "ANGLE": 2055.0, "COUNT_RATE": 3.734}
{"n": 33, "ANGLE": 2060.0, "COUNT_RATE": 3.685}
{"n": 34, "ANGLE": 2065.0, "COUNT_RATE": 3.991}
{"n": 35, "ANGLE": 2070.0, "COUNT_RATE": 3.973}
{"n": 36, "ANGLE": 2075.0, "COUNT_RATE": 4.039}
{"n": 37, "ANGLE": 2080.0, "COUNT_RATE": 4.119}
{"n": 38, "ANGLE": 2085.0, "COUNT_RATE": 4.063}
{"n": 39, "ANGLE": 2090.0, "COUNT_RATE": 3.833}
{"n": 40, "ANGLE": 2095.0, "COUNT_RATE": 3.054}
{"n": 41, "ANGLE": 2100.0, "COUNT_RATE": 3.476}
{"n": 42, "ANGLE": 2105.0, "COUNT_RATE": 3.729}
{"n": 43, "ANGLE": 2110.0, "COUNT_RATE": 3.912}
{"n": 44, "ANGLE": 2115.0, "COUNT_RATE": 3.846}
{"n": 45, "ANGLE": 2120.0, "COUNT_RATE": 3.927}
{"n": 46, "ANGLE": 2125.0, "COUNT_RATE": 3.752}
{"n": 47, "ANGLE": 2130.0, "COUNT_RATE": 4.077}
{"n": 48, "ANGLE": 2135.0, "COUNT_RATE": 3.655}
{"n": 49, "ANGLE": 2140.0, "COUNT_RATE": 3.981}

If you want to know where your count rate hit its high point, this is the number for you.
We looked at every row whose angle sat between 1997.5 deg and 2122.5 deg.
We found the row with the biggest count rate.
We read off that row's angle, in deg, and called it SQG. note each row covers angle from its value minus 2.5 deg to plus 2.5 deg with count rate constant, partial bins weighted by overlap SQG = 2000.0 deg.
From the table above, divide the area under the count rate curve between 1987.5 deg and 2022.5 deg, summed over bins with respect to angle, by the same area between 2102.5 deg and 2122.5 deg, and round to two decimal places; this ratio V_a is 1.88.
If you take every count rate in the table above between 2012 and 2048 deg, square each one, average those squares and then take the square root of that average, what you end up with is 4.02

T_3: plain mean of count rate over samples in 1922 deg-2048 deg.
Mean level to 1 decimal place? 4.2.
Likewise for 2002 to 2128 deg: 3.9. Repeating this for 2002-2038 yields 4.0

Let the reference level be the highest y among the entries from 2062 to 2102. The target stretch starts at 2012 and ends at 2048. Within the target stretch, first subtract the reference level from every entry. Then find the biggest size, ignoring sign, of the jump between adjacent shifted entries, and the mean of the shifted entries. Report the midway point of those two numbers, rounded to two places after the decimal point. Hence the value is 0.27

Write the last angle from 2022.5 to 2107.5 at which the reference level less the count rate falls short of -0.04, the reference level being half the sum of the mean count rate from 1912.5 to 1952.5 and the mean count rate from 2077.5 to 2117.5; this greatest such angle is 2040.0 deg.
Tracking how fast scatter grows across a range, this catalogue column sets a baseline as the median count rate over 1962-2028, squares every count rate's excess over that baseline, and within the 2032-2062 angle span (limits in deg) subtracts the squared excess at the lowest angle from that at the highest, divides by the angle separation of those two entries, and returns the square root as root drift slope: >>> 0.10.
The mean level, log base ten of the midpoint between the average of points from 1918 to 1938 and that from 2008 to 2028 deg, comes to 0.639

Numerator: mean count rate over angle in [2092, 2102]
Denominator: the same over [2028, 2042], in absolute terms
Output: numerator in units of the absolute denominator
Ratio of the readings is 0.83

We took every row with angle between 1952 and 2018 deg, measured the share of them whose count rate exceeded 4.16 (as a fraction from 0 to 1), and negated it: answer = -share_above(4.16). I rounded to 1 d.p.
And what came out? -0.7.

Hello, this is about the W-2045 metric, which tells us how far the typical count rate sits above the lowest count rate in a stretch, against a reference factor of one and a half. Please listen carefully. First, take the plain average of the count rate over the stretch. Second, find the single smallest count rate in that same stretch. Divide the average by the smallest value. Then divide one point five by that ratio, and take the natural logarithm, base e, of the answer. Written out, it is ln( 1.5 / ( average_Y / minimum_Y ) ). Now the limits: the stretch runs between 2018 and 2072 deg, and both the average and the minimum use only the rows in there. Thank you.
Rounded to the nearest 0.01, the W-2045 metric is 0.31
